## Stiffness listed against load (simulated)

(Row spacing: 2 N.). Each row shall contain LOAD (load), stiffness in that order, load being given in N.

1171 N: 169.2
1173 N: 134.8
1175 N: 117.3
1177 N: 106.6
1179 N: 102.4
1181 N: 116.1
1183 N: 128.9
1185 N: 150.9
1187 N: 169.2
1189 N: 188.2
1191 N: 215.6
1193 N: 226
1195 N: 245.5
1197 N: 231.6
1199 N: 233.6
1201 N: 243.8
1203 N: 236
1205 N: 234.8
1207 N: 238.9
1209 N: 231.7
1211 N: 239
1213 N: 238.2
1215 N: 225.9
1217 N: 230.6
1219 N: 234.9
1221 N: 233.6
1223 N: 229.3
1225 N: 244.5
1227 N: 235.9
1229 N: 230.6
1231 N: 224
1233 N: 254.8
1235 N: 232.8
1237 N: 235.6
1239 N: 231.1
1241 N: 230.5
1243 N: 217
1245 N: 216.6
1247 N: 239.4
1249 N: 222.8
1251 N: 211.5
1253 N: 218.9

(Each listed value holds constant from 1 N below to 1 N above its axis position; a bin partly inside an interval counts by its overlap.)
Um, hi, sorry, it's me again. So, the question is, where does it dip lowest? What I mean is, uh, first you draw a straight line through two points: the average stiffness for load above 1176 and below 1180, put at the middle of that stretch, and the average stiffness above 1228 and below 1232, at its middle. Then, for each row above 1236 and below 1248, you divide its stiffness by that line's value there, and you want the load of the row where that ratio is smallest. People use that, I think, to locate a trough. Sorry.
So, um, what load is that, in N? 1245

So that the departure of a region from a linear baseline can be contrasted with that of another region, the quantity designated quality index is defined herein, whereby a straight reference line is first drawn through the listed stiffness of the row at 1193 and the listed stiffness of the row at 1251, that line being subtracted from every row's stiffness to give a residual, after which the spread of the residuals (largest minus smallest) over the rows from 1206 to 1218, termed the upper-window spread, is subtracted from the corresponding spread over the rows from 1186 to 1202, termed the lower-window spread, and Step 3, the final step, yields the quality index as 66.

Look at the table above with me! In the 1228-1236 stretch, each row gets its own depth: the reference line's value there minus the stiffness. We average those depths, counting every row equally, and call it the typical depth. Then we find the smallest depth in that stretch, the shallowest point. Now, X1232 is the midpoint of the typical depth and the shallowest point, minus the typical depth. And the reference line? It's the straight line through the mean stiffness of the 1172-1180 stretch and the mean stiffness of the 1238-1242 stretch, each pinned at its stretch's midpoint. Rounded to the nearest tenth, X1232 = -8.7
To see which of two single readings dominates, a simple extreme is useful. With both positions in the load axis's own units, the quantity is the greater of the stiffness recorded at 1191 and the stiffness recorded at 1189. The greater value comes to 216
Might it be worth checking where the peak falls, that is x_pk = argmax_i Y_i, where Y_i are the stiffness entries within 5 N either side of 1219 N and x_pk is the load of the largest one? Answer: 1219 N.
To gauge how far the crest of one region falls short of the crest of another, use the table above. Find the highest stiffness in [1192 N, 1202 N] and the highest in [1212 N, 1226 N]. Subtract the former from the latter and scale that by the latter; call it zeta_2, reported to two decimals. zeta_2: 0.00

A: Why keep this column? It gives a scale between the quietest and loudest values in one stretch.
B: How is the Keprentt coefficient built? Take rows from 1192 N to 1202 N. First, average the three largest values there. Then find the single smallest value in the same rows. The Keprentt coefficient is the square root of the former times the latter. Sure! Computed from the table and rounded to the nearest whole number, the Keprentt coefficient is 233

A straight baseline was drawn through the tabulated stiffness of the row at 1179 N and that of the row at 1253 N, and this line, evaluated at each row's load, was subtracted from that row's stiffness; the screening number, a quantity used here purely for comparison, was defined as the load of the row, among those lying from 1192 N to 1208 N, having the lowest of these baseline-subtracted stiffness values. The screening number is 1205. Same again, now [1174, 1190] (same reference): 1179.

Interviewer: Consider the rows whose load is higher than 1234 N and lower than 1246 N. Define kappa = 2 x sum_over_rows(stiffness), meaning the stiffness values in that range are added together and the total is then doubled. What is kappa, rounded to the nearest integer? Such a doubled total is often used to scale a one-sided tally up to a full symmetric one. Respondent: 2727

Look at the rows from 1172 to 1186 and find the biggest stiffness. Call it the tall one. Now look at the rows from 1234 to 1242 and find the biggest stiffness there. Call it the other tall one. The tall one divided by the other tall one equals 0.64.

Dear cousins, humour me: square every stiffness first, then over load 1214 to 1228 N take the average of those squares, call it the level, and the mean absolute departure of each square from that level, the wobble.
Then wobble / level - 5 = -4.964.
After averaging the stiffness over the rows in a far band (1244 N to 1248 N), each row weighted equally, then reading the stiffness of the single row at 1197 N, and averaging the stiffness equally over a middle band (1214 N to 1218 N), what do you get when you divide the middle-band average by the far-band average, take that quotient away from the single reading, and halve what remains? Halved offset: 115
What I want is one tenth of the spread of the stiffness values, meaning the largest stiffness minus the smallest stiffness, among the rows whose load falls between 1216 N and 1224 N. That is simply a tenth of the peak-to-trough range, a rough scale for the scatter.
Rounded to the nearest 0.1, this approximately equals 0.6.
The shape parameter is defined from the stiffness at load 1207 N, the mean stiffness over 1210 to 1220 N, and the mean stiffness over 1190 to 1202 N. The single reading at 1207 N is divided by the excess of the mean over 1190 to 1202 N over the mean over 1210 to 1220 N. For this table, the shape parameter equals -230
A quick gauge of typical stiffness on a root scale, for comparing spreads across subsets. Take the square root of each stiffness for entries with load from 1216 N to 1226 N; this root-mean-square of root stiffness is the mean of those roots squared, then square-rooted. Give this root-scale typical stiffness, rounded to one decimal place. 15.3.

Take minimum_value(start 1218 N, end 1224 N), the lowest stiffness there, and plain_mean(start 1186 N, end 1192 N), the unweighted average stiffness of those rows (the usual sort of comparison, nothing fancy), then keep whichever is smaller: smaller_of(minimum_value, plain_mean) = 191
